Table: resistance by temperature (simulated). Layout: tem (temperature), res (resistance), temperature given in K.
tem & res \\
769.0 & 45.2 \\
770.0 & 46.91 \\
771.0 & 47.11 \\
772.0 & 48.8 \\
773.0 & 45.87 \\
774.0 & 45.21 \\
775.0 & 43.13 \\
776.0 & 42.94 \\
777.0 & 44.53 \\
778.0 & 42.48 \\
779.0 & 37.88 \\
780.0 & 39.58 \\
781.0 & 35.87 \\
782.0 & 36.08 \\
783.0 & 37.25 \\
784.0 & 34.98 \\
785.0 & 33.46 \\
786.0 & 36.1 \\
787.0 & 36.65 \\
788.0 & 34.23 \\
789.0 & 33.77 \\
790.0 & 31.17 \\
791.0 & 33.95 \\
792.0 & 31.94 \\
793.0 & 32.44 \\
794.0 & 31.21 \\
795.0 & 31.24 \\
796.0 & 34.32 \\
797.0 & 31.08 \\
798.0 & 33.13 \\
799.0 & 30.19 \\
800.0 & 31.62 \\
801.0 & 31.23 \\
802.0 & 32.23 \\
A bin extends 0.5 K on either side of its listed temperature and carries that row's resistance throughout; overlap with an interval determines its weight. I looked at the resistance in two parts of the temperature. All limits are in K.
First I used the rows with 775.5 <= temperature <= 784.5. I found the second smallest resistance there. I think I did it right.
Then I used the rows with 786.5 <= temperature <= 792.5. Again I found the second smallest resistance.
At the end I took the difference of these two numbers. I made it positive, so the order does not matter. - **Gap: 3.9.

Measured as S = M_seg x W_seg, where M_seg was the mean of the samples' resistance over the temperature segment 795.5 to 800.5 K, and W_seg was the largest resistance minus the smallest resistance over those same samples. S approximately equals 132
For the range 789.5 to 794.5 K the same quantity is 89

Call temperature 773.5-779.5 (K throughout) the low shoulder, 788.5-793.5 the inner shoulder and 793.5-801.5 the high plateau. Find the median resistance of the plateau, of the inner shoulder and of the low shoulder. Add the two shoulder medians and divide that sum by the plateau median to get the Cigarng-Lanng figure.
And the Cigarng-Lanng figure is 2.4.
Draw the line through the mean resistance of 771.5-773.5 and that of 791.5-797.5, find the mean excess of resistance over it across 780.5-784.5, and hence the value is -4.3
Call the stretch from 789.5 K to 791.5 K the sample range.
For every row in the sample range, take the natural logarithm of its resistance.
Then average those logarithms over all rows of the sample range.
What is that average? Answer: 3.48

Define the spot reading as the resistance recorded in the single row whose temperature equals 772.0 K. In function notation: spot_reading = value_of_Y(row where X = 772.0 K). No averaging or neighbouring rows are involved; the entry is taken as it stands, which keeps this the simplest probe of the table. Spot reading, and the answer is 48.8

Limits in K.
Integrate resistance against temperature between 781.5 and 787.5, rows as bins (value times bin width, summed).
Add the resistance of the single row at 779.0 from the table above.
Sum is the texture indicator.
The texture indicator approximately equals 252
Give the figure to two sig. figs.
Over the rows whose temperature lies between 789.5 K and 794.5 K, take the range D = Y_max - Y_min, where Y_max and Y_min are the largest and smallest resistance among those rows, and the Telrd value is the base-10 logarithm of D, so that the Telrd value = 0.44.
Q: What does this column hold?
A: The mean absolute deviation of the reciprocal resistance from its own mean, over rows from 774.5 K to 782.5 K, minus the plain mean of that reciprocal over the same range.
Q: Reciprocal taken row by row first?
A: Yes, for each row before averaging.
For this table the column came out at -0.023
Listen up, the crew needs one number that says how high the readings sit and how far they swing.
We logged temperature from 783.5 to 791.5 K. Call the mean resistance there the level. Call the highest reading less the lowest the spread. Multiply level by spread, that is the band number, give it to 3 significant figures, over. 188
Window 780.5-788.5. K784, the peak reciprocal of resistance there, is 0.0299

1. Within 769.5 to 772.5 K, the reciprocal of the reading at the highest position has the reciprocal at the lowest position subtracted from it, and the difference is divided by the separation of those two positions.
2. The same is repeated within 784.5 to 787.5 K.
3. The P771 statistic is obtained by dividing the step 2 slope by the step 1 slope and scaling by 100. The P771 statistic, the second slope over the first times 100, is 315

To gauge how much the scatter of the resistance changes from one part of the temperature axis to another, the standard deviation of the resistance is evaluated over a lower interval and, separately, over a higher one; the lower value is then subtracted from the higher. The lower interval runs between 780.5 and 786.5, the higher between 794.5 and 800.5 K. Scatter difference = 0.2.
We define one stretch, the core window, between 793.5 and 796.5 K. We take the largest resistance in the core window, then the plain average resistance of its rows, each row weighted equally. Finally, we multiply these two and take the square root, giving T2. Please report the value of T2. 33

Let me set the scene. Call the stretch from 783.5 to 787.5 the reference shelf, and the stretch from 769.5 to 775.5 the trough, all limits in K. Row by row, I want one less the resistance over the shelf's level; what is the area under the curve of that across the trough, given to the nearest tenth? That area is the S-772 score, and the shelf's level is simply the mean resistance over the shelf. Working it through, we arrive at -1.8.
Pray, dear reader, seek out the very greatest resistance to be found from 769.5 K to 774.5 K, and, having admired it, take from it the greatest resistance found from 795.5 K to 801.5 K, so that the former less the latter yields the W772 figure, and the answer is 14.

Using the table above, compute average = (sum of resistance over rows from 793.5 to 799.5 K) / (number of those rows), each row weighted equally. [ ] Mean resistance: 31.9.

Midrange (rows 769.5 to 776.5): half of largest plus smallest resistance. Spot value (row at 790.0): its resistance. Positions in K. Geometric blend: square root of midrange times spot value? 37.8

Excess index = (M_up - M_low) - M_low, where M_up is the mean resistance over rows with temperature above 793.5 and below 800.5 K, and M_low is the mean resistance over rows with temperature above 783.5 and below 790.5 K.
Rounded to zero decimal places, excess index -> -37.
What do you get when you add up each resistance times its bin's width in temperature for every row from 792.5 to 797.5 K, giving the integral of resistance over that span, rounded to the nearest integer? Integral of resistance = 160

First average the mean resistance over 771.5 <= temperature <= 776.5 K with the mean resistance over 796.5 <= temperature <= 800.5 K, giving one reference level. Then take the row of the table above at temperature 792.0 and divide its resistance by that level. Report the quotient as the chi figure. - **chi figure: 0.83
